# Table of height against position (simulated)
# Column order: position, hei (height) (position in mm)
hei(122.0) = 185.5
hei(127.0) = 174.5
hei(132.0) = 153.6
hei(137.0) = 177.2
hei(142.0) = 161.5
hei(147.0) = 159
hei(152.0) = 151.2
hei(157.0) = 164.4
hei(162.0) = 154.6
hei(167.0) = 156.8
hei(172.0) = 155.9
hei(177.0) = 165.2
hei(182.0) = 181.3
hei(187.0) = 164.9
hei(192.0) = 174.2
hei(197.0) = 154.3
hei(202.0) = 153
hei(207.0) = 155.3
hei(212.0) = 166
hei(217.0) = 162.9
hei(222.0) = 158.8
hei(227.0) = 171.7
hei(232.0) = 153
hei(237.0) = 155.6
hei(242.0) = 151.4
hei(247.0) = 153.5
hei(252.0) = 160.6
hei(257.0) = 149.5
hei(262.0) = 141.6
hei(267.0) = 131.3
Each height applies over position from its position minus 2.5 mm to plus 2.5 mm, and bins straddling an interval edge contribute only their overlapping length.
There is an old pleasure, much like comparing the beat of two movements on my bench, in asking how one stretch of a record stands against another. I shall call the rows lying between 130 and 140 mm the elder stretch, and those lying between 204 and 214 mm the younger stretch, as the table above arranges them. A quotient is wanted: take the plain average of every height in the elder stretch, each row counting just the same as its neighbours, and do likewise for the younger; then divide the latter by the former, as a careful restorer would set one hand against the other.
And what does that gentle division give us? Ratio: 0.97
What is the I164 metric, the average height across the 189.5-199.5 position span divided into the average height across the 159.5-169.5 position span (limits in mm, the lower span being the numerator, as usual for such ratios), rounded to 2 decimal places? 0.95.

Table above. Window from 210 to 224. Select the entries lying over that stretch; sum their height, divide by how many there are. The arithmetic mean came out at 163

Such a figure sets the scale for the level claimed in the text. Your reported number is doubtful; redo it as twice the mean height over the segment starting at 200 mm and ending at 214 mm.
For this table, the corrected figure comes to 316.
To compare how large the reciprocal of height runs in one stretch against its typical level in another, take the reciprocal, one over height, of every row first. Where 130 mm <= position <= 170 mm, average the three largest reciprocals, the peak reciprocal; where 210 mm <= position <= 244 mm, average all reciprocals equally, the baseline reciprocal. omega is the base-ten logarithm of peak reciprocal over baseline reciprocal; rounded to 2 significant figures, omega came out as 0.018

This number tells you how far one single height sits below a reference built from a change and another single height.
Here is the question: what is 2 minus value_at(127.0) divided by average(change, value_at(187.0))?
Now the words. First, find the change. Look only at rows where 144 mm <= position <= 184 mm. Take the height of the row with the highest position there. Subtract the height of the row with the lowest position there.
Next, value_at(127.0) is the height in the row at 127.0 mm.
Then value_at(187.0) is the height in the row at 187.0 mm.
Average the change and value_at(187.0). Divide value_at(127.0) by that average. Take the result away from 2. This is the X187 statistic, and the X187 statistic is 0.14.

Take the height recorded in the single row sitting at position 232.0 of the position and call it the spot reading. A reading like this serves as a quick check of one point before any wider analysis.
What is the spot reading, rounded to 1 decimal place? 153.0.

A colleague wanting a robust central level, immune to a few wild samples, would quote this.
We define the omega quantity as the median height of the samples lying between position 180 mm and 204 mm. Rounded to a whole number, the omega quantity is 165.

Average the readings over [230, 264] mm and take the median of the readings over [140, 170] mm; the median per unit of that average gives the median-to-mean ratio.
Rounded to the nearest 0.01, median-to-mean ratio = 1.04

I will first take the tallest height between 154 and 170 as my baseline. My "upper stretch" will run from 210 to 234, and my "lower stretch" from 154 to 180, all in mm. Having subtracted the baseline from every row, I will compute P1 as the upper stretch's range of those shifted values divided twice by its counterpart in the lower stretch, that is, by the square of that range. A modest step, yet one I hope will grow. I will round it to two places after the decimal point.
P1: 0.17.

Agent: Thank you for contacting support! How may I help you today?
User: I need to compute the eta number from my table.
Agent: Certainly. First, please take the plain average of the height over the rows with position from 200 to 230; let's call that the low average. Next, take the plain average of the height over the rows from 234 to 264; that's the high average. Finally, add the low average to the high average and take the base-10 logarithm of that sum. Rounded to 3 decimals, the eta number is 2.496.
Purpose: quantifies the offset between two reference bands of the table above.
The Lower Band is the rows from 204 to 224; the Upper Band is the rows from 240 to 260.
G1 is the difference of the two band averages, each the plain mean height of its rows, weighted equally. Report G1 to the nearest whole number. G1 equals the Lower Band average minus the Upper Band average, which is 7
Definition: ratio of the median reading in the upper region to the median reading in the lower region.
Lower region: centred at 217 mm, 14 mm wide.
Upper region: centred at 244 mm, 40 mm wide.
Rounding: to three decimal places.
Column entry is 0.941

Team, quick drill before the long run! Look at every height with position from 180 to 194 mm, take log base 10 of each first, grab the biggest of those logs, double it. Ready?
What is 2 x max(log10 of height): 4.52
